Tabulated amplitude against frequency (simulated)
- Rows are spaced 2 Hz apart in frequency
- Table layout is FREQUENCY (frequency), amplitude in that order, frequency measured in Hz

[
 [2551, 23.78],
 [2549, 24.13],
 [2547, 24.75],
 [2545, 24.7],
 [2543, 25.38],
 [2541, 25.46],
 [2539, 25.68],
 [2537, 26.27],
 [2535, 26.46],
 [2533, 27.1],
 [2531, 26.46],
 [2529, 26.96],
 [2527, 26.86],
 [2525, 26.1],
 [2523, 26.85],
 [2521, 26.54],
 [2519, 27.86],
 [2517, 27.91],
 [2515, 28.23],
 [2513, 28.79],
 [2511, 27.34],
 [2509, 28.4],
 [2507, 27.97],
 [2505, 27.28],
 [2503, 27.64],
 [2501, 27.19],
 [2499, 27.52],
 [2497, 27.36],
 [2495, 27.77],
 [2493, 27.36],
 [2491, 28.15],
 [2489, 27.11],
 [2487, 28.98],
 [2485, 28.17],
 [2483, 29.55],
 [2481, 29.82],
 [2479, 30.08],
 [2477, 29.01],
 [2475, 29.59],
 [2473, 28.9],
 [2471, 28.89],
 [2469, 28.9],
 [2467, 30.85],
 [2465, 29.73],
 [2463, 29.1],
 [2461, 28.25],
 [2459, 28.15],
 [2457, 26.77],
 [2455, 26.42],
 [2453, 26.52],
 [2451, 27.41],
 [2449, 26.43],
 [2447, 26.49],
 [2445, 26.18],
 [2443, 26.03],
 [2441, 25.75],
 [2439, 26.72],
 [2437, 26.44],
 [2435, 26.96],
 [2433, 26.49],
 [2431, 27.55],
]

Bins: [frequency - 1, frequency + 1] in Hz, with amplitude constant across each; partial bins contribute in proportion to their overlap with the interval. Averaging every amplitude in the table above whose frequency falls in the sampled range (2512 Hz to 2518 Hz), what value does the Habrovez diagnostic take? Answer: 28.3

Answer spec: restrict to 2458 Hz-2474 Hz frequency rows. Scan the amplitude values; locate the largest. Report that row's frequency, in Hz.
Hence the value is 2467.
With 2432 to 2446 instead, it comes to 2435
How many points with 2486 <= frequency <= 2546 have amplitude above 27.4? 11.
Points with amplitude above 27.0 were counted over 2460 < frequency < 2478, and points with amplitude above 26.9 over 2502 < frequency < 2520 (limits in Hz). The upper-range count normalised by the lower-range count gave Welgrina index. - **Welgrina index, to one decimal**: 1.0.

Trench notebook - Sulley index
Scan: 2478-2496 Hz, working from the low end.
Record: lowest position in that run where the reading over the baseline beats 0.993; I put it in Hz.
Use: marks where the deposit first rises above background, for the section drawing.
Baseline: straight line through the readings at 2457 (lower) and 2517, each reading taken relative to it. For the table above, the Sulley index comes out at 2479 Hz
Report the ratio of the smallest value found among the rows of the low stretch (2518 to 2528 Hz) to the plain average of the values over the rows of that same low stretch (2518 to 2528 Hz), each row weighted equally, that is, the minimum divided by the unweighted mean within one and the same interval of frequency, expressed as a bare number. 0.972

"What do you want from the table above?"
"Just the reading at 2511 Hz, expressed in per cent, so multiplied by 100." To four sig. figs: 2734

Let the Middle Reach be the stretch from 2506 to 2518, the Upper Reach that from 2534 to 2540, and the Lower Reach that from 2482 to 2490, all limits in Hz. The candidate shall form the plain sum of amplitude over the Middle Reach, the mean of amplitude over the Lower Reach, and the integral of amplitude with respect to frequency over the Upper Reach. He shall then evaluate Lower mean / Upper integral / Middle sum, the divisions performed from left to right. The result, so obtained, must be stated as 0.0011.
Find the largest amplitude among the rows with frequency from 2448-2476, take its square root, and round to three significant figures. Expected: 5.55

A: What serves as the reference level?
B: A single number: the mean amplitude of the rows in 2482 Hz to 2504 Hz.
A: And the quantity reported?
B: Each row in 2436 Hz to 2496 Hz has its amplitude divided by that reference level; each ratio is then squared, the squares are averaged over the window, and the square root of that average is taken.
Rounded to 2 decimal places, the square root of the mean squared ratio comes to 1.00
